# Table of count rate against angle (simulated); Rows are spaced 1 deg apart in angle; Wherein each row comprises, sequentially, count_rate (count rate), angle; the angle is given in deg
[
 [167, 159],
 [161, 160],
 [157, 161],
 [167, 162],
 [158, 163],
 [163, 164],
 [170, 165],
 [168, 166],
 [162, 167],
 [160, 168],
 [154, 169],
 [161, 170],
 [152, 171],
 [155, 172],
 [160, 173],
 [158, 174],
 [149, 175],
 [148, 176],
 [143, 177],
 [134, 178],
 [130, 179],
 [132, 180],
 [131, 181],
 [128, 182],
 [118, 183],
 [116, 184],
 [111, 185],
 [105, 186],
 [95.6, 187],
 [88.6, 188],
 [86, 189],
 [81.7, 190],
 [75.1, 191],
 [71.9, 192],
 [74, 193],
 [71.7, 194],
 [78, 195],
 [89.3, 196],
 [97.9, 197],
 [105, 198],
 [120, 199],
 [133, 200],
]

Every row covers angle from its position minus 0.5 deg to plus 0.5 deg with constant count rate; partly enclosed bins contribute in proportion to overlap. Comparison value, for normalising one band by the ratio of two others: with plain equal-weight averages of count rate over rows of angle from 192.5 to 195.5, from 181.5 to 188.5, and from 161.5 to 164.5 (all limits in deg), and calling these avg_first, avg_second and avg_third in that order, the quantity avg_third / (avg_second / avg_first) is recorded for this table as 111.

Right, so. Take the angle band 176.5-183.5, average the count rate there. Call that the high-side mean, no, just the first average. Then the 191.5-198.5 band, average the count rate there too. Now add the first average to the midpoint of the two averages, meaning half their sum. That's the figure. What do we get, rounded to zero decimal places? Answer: 238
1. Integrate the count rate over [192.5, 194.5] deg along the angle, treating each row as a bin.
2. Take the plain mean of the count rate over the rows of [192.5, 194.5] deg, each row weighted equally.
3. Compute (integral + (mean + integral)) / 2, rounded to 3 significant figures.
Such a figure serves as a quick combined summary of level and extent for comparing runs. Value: 182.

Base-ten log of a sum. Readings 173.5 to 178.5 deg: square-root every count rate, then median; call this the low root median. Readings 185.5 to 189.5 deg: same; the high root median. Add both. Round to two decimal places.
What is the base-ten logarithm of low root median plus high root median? 1.34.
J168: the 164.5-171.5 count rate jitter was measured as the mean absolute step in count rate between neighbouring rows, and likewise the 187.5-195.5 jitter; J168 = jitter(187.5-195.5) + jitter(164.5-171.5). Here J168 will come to 9.2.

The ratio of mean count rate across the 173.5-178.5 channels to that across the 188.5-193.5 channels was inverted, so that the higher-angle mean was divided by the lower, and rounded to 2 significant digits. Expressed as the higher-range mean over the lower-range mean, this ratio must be 0.53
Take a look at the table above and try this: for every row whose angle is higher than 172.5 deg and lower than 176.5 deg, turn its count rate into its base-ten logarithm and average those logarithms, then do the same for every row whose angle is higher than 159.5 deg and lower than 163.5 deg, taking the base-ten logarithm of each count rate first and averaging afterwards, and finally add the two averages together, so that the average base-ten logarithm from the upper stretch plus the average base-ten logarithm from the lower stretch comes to 4.4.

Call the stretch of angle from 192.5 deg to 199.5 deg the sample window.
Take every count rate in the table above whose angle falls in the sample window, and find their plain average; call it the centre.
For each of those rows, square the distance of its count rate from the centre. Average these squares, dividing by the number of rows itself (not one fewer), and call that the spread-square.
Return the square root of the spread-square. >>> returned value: 17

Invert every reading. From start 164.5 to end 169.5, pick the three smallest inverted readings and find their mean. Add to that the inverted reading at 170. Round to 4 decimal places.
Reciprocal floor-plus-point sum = 0.0122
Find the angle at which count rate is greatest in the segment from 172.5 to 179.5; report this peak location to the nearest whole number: 173 deg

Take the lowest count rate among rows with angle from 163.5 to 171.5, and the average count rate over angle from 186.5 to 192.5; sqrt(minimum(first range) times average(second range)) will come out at 112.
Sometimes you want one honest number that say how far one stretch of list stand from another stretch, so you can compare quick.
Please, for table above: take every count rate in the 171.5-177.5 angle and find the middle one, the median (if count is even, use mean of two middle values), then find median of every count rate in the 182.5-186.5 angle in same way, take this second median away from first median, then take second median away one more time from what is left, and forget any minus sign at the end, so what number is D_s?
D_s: 75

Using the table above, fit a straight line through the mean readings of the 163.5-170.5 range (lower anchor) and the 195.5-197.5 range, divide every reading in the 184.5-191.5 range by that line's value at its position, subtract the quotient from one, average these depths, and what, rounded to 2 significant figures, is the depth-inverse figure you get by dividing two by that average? 10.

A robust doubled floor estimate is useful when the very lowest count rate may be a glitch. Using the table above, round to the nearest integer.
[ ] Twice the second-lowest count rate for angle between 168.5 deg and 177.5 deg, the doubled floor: 296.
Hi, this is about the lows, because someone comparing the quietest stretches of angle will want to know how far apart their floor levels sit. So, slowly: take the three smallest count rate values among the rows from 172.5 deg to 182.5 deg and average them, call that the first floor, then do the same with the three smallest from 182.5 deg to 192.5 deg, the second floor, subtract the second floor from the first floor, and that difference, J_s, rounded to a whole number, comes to 53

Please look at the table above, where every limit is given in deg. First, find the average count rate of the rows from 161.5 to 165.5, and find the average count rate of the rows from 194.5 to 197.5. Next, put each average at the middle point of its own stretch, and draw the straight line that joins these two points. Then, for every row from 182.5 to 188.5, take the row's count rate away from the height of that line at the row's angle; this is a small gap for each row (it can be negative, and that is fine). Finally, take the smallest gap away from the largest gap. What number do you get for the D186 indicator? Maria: 18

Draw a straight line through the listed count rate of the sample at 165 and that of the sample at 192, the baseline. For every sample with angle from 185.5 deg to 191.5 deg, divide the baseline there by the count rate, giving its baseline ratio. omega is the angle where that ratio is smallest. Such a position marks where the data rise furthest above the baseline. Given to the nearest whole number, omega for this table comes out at 186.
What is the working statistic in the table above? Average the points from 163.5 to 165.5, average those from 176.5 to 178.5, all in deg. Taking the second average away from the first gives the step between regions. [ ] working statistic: 28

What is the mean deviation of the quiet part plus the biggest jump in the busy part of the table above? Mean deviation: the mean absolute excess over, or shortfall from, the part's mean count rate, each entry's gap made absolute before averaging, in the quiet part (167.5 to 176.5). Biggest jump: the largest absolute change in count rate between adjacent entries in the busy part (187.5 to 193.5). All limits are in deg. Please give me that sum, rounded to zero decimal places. 11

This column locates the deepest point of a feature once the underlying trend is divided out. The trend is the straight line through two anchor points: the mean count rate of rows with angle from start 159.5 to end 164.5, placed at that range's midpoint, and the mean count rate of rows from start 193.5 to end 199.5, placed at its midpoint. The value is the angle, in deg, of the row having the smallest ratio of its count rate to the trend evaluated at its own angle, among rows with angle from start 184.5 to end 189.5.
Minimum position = 189 deg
